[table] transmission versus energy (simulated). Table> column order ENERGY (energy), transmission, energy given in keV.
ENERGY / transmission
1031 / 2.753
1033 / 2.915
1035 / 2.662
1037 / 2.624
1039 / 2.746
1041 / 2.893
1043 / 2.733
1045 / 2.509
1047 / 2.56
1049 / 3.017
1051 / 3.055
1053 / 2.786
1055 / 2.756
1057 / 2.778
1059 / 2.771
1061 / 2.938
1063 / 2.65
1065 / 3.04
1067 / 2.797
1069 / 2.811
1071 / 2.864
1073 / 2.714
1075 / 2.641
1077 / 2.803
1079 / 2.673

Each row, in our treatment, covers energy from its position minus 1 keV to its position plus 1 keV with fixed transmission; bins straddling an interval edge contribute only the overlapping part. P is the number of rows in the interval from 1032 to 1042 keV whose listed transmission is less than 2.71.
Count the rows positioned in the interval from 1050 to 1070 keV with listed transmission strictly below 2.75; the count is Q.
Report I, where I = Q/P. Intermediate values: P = 2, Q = 1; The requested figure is 0.50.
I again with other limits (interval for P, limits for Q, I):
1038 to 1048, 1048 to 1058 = 0.00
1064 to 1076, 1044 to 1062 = 2.00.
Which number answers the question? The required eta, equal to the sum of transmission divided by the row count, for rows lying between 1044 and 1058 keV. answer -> 2.78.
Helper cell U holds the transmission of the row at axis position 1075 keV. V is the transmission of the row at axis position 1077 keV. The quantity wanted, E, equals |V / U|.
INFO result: 1.06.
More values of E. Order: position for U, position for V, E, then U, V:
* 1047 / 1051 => 1.19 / 2.56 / 3.055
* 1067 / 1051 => 1.09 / 2.797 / 3.055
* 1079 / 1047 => 0.96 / 2.673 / 2.56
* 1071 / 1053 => 0.97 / 2.864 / 2.786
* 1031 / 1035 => 0.97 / 2.753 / 2.662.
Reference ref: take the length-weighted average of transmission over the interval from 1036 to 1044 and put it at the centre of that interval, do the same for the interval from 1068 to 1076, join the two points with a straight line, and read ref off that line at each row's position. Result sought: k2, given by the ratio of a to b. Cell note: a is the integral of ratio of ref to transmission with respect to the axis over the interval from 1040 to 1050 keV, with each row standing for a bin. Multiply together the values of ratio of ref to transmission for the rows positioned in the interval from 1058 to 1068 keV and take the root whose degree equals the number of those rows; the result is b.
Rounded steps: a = 10.1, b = 0.97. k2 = 10.4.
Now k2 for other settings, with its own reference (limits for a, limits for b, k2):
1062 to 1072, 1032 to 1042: 9.8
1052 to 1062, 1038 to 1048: 9.6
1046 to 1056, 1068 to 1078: 9.8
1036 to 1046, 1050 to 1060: 10.5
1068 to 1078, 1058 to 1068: 10.3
